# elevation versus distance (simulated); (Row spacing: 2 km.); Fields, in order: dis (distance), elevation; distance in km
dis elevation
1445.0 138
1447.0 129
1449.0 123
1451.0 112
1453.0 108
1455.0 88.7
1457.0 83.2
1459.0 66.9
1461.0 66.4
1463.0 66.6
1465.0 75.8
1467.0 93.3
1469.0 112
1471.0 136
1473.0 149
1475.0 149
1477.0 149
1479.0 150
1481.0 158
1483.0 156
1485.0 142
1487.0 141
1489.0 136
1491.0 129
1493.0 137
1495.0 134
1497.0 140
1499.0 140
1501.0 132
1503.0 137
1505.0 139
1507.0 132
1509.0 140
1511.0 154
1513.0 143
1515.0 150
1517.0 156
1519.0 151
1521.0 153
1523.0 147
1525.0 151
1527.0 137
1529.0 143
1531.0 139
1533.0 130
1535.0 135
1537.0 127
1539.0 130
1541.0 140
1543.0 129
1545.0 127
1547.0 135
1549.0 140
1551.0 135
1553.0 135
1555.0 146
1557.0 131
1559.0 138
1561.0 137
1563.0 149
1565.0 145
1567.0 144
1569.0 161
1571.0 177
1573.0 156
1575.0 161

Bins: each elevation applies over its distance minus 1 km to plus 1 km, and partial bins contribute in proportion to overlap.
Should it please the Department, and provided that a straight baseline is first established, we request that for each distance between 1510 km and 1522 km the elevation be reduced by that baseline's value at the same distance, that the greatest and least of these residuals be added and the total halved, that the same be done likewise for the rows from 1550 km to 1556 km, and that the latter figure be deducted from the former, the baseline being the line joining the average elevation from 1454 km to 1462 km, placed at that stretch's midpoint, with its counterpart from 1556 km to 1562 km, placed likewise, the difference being 33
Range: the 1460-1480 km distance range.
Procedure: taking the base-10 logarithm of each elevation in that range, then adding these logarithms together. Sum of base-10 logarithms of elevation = 20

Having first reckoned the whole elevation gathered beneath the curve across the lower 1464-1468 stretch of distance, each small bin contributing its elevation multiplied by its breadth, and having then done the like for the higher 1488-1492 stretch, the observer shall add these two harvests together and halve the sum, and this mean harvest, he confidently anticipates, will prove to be 434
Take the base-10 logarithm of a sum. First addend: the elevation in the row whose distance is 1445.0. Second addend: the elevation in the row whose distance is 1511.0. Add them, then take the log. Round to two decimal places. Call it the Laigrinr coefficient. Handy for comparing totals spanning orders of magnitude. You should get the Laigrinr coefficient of 2.47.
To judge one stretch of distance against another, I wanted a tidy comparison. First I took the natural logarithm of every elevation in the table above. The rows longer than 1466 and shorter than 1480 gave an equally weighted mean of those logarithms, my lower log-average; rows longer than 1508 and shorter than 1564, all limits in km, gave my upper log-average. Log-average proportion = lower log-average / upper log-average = 0.99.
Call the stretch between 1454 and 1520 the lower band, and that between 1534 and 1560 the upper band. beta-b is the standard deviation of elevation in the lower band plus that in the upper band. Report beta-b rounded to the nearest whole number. 34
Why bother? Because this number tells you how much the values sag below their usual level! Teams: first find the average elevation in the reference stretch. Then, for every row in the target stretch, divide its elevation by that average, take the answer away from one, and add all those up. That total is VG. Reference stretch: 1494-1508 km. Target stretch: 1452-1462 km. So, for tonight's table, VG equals 2.0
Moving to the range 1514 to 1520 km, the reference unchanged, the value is -0.4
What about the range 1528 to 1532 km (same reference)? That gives -0.1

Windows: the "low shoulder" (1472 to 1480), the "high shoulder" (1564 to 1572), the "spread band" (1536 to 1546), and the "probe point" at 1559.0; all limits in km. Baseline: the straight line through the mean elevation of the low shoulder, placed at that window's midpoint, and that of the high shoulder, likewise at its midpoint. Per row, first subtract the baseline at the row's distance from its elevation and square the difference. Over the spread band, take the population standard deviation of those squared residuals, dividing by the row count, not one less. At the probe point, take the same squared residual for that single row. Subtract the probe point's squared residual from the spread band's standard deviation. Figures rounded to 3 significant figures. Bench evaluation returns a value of -122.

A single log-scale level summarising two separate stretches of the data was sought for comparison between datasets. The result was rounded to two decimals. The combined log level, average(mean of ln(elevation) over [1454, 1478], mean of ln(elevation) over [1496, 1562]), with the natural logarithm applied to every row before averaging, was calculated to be 4.76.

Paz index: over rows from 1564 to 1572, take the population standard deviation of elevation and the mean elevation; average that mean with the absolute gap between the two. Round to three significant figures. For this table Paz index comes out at 150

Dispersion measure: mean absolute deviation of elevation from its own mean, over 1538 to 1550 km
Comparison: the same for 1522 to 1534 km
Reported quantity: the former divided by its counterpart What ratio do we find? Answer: 0.83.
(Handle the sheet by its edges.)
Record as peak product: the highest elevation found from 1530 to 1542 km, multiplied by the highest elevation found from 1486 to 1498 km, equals 19740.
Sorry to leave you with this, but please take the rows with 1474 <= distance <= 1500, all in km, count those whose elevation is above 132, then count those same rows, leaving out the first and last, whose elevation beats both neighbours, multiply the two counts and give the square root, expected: 4.9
